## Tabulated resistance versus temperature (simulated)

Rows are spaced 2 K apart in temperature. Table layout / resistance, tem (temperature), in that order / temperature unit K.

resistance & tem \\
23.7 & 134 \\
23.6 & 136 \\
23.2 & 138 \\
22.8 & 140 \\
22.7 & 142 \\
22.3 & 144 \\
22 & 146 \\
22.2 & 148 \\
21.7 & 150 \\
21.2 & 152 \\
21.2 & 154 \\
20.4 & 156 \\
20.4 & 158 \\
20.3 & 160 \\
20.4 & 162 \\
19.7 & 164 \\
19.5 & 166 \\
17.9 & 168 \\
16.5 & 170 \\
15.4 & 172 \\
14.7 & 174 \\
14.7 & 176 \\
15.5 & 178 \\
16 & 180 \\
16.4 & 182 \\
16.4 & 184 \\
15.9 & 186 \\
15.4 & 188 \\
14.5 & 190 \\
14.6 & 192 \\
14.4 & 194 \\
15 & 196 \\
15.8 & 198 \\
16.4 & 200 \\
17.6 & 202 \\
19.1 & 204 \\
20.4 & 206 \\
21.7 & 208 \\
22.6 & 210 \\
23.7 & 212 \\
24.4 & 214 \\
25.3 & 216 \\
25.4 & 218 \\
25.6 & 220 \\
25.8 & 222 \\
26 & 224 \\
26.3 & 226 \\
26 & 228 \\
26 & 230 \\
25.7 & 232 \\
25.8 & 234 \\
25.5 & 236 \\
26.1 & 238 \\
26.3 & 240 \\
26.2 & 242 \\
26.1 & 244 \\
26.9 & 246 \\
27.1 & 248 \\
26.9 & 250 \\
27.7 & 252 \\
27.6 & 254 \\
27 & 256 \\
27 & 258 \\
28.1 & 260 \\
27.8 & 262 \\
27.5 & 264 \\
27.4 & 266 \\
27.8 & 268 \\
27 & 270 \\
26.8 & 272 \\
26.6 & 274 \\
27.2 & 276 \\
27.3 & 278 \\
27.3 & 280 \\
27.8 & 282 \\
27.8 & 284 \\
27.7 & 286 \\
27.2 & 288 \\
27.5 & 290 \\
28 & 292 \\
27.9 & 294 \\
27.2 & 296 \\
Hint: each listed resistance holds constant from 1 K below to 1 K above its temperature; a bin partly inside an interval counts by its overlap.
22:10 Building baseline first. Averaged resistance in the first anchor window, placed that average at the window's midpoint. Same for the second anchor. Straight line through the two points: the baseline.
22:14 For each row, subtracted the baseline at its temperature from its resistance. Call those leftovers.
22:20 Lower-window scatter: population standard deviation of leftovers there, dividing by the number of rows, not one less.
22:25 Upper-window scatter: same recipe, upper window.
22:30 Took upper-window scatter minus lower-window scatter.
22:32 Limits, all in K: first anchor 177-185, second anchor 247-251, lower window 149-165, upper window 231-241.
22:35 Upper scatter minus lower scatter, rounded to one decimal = -1.0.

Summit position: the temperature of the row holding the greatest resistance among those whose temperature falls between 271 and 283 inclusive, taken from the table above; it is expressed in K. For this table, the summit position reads 282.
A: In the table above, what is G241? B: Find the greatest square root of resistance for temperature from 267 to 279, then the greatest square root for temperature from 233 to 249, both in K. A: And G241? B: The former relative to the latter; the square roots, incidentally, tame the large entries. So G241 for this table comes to 1.01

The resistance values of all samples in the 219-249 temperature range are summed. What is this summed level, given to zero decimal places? 391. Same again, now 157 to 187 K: 260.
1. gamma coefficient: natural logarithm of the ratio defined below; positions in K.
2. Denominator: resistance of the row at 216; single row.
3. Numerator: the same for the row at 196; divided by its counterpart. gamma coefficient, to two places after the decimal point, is -0.52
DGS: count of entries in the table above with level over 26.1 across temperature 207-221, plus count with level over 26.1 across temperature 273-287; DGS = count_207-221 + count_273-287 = 7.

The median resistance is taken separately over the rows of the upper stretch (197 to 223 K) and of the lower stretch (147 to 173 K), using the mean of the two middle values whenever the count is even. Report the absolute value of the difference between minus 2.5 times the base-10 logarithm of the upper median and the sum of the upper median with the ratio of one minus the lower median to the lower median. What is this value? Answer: 25.0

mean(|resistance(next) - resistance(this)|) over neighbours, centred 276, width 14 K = 0.27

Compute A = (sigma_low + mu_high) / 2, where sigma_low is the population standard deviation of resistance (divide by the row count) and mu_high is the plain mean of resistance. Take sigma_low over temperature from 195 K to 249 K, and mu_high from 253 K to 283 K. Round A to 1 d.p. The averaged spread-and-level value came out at 15.5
